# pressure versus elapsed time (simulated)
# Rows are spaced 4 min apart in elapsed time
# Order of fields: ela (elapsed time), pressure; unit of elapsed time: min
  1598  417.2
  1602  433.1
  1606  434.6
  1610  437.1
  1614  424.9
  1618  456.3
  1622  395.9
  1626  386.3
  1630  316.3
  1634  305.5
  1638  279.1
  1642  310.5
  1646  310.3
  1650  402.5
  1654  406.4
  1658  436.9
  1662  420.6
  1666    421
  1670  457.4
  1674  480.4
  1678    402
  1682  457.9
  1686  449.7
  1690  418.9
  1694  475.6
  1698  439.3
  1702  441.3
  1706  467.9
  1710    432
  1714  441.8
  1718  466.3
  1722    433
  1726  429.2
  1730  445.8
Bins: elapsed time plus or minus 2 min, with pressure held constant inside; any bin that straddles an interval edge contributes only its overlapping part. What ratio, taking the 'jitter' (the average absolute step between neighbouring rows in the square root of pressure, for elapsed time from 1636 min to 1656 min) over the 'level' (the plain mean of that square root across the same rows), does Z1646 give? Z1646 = 0.047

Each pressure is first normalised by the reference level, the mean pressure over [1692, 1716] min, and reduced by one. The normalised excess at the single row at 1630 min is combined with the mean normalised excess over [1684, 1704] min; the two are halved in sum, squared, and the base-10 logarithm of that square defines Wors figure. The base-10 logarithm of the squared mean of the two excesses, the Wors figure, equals -1.6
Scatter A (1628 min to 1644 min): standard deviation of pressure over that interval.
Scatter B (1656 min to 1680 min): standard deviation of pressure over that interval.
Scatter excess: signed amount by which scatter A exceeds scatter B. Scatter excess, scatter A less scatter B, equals -12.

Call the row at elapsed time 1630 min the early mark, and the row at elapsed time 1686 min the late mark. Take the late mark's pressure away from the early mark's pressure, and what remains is -133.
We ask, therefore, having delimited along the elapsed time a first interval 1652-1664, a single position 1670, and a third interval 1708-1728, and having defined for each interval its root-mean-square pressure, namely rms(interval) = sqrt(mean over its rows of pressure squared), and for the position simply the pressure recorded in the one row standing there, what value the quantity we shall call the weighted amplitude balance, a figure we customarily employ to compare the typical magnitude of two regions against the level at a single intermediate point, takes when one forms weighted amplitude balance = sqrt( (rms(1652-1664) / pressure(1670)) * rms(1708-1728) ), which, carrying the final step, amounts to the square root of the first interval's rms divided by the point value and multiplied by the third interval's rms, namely 20.2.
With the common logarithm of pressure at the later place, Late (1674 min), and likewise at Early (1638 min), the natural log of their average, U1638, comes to 0.941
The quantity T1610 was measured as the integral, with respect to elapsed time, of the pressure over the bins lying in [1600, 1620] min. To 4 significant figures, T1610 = 8744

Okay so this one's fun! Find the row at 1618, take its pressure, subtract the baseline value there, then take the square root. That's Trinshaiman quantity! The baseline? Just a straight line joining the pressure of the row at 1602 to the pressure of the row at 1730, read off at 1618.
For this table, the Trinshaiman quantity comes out 4.6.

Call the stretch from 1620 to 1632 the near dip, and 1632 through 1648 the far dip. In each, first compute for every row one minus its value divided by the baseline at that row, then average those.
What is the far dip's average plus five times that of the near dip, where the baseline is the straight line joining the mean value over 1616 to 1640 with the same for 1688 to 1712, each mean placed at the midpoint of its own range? 0.0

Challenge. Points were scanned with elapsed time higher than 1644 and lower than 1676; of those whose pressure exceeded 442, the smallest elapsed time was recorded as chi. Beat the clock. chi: 1670 min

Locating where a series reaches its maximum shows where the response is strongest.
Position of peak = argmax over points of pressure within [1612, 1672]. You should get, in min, 1670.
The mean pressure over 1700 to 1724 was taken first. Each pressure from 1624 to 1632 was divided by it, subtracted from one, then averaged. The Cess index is 0.21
